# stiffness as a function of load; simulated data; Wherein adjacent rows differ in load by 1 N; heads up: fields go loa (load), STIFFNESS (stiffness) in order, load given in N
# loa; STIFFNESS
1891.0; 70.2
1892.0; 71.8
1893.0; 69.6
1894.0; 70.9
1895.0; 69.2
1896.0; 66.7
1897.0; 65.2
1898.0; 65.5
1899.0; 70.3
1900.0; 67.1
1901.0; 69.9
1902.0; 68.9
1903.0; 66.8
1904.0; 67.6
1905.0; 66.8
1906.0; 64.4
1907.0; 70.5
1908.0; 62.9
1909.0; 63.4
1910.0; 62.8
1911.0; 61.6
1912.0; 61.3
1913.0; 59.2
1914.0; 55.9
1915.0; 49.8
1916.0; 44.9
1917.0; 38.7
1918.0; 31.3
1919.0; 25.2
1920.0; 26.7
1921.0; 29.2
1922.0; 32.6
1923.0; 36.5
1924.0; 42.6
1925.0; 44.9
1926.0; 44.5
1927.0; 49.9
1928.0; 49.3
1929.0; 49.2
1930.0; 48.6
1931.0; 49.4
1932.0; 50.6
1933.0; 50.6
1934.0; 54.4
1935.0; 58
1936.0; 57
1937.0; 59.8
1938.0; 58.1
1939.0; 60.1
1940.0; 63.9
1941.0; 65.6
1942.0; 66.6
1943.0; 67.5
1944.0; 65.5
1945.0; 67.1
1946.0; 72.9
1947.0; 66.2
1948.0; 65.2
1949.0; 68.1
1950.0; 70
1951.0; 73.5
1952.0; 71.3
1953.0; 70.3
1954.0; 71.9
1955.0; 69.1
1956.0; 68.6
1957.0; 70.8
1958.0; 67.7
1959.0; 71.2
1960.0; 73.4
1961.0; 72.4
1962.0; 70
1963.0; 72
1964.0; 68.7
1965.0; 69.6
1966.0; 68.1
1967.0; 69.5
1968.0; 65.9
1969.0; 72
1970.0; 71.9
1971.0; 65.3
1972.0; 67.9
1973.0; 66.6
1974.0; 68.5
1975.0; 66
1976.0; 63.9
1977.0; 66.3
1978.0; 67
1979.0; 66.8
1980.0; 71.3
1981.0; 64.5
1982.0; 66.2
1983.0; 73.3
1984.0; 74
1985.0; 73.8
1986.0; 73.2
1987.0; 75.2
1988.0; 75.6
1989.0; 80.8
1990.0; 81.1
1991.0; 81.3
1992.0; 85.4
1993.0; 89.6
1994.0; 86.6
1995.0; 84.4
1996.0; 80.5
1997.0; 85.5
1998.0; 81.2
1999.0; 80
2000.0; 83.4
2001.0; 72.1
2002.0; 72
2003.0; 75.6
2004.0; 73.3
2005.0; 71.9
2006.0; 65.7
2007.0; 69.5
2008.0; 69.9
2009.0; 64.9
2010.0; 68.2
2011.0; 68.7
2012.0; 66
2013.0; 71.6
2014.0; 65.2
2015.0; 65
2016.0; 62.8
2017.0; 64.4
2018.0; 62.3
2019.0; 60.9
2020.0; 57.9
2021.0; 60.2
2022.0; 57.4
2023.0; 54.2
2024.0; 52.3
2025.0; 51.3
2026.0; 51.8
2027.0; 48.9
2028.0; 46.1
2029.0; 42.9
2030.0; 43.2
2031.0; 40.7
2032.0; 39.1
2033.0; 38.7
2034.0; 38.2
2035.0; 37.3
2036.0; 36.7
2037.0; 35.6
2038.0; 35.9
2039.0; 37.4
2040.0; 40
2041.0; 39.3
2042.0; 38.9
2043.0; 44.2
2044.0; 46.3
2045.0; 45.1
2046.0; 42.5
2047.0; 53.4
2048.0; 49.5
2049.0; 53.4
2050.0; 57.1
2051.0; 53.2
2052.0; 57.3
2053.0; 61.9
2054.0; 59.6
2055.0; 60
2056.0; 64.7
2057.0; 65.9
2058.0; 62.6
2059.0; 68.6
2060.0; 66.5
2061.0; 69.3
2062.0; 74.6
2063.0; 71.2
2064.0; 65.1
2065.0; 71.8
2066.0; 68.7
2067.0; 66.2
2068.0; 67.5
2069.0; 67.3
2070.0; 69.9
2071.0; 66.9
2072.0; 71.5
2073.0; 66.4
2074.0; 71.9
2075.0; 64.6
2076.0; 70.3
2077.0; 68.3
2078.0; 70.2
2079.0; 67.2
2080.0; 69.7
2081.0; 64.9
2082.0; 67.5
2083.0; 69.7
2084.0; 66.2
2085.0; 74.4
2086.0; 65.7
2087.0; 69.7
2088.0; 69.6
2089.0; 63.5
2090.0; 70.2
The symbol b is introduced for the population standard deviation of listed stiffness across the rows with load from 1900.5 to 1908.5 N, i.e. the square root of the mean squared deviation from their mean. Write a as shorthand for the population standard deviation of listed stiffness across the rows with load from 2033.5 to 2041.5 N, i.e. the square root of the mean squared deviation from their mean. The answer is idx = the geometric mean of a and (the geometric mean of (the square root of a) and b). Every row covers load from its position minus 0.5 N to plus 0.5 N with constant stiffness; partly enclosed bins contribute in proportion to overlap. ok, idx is 1.6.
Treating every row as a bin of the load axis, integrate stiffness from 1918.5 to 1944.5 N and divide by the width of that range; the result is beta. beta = 50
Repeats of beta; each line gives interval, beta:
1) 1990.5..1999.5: 84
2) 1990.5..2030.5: 67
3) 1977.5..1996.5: 76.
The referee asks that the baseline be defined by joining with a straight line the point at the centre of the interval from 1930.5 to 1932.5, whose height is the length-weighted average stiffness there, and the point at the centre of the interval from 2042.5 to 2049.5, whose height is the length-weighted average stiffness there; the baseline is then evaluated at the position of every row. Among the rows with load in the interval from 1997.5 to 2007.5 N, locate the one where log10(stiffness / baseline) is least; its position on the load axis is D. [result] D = 2006.0 N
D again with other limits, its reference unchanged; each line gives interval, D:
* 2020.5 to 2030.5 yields 2029.0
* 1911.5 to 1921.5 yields 1919.0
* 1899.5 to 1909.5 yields 1908.0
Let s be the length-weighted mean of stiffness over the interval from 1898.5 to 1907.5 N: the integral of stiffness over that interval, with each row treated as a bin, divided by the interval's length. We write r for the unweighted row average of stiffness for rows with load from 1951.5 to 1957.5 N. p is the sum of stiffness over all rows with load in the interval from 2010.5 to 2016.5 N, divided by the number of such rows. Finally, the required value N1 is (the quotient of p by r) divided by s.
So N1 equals 0.014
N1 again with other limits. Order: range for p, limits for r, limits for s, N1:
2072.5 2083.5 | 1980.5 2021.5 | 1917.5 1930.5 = 0.024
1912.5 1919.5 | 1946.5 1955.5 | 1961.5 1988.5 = 0.009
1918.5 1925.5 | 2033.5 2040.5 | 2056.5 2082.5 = 0.013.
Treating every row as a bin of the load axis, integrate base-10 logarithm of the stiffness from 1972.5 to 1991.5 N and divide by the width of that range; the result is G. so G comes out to 1.85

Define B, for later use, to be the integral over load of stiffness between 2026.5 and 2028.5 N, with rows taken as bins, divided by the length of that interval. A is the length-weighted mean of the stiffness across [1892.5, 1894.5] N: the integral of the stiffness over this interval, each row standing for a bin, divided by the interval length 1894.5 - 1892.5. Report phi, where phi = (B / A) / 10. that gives 0.068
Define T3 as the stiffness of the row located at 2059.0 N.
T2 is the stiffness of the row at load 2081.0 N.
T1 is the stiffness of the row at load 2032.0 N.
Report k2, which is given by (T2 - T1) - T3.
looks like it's -43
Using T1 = 39.1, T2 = 64.9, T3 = 68.6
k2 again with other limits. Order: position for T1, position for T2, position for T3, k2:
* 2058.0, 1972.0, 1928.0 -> -44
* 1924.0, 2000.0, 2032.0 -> 2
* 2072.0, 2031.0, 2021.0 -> -91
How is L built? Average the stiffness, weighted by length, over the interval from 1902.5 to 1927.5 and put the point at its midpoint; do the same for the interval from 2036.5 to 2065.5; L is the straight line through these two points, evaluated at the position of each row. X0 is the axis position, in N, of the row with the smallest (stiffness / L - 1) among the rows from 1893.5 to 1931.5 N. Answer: 1919.0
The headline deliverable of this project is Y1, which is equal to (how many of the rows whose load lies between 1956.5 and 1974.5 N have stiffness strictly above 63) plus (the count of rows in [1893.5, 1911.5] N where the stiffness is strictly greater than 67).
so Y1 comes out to 26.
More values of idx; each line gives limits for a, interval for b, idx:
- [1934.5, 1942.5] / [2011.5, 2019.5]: 2.9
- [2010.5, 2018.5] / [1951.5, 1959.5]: 2.1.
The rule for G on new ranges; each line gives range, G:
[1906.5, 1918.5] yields 1.73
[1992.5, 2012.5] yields 1.88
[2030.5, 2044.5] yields 1.59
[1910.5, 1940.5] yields 1.67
